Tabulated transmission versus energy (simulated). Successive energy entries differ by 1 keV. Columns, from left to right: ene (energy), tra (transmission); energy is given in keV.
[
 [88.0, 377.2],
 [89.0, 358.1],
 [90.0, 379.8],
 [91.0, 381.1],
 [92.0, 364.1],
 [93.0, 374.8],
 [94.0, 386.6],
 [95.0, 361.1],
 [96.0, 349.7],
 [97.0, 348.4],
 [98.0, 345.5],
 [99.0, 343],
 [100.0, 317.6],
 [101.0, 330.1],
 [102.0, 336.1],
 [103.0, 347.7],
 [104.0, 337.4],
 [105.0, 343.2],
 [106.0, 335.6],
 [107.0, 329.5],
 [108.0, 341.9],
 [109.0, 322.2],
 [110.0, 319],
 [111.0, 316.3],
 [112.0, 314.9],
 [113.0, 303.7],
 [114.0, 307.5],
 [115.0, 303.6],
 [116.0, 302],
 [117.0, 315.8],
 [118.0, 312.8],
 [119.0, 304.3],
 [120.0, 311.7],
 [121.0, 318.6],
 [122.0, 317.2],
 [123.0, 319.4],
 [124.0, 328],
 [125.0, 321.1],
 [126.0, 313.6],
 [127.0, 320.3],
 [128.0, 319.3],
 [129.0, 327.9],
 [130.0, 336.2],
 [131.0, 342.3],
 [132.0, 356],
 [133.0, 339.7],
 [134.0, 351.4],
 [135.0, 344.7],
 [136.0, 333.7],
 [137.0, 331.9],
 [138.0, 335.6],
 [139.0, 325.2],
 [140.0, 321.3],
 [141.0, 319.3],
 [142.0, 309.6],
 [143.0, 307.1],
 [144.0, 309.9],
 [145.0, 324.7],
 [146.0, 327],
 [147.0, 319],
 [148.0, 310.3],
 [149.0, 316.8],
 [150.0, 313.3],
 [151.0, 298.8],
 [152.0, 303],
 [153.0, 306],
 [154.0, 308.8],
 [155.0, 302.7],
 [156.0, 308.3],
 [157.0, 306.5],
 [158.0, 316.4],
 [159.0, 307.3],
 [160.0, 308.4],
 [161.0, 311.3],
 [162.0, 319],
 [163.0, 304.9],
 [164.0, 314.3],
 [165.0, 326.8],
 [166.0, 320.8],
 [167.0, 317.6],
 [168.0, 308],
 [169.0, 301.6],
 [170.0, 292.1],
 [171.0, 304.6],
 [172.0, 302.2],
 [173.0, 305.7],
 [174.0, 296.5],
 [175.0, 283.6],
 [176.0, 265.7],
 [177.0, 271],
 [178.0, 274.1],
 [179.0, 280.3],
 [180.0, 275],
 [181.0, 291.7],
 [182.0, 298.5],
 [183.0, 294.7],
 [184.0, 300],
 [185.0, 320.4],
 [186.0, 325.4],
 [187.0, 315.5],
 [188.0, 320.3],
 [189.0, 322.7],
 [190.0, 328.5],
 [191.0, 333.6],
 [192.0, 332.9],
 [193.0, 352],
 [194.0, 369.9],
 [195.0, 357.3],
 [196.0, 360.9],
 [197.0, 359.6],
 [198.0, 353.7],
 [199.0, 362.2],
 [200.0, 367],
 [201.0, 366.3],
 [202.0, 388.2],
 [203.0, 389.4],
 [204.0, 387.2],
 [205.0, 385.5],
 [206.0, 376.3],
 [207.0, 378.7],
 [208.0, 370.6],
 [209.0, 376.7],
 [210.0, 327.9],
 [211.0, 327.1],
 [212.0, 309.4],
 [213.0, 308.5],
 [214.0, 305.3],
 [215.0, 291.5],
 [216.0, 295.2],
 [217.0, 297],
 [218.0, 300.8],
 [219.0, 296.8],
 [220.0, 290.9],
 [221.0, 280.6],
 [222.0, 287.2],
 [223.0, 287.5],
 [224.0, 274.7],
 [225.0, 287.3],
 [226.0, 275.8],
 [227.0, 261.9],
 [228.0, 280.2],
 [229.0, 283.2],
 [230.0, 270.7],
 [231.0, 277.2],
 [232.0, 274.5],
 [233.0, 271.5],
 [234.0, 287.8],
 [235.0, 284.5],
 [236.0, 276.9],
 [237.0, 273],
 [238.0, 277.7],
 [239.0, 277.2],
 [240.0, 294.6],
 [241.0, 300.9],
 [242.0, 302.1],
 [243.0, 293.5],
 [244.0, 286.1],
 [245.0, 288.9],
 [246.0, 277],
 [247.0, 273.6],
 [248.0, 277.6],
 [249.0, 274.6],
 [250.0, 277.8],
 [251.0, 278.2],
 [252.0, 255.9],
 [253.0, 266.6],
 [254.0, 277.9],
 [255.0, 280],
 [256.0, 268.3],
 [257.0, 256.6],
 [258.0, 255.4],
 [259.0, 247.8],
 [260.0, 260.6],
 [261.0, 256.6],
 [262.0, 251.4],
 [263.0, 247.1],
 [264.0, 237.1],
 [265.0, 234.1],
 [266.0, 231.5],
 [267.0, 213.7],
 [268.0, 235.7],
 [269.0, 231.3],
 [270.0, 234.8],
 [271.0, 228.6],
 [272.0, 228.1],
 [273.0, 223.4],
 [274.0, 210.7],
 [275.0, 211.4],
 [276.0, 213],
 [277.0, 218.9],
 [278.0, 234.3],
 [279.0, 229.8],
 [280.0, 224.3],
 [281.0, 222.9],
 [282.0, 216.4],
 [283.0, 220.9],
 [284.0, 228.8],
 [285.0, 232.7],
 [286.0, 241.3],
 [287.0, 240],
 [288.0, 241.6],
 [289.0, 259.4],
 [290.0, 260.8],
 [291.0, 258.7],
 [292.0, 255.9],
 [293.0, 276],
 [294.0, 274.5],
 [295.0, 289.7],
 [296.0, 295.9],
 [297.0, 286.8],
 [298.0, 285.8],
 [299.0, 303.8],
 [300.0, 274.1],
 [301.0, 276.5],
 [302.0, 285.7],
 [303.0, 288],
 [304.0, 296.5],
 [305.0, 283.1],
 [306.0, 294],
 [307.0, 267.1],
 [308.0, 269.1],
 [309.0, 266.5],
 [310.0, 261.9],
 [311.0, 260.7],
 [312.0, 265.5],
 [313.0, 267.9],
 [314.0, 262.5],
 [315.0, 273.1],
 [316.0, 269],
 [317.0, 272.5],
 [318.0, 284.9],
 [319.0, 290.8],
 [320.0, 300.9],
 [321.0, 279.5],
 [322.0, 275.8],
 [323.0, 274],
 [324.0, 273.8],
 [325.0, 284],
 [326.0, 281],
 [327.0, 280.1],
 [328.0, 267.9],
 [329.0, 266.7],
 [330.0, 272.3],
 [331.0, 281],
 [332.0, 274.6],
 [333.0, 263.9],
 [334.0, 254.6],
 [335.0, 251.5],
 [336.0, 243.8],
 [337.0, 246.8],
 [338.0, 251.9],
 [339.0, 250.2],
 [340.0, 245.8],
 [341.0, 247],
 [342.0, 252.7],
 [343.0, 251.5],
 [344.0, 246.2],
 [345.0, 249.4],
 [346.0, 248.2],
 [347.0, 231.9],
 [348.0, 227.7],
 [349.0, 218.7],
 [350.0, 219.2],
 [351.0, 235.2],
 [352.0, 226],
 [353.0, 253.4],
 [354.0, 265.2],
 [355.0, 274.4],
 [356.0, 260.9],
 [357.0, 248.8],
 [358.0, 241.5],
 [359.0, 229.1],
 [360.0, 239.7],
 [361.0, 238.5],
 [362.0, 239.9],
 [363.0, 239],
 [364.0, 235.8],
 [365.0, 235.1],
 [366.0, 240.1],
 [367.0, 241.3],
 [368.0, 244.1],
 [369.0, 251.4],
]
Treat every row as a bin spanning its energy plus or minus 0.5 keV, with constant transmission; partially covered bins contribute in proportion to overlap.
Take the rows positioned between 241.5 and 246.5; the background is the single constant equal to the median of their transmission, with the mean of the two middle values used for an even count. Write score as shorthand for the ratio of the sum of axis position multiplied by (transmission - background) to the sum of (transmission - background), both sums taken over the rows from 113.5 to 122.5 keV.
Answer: 118.5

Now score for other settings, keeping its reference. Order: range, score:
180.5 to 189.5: 186.4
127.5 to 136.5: 132.3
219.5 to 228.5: 225.6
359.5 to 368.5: 363.9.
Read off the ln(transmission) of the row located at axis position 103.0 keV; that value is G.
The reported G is 5.85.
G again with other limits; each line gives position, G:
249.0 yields 5.62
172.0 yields 5.71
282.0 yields 5.38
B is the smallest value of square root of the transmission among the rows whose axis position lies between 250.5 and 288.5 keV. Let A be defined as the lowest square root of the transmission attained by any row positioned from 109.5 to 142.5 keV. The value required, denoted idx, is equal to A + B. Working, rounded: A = 17.4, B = 14.5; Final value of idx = 31.9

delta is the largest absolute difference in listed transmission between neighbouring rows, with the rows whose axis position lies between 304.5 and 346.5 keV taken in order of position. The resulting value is 27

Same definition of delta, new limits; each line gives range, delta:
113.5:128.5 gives 14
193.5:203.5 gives 22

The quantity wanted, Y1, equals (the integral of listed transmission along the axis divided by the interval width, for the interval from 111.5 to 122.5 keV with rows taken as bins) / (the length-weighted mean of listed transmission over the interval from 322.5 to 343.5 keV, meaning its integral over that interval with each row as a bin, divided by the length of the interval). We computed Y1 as 1.18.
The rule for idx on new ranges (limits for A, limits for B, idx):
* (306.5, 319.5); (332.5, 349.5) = 30.9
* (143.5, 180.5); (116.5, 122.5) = 33.7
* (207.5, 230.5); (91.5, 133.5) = 33.6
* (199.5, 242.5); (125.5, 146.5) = 33.7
